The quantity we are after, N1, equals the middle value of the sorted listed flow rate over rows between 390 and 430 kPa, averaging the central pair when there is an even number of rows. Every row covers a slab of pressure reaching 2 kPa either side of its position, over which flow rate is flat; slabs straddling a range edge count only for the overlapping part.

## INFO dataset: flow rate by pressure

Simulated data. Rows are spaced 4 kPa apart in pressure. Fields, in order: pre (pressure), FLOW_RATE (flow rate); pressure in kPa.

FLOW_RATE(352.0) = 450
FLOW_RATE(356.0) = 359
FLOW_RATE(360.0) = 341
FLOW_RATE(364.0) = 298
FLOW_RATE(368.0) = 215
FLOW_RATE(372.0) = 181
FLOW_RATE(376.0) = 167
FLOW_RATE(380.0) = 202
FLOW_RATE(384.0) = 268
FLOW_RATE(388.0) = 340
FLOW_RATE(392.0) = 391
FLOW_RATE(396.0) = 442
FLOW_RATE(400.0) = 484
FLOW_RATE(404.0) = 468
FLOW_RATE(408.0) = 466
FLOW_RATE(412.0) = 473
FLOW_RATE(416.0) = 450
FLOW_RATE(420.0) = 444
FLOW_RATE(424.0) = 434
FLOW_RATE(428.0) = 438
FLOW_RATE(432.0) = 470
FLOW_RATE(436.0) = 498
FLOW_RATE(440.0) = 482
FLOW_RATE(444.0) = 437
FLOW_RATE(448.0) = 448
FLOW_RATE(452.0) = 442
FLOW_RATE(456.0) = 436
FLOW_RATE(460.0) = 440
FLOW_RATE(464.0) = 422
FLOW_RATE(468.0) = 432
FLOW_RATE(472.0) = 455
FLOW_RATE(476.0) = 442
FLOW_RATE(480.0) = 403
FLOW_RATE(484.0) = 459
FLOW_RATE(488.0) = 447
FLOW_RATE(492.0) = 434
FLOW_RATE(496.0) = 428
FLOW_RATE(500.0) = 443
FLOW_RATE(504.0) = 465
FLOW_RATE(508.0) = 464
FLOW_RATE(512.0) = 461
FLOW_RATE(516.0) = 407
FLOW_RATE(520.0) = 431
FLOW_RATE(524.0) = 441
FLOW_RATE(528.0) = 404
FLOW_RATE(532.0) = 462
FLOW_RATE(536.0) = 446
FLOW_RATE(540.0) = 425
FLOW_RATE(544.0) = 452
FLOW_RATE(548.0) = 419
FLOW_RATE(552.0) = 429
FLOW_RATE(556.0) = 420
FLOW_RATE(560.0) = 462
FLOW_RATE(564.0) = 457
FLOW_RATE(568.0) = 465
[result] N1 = 447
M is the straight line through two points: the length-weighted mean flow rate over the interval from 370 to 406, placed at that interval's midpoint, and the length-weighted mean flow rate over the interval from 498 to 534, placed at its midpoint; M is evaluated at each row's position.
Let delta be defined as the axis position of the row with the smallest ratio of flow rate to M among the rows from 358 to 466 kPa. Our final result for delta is 376.0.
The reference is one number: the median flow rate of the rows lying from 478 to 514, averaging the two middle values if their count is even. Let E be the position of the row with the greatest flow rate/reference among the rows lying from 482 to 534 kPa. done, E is 504.0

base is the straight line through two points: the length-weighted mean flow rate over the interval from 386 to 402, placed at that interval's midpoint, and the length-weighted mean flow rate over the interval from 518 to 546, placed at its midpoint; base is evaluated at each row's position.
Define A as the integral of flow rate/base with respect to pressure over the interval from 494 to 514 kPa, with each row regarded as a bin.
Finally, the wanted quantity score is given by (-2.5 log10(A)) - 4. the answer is -7.301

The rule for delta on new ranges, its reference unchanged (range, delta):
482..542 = 528.0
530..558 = 556.0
